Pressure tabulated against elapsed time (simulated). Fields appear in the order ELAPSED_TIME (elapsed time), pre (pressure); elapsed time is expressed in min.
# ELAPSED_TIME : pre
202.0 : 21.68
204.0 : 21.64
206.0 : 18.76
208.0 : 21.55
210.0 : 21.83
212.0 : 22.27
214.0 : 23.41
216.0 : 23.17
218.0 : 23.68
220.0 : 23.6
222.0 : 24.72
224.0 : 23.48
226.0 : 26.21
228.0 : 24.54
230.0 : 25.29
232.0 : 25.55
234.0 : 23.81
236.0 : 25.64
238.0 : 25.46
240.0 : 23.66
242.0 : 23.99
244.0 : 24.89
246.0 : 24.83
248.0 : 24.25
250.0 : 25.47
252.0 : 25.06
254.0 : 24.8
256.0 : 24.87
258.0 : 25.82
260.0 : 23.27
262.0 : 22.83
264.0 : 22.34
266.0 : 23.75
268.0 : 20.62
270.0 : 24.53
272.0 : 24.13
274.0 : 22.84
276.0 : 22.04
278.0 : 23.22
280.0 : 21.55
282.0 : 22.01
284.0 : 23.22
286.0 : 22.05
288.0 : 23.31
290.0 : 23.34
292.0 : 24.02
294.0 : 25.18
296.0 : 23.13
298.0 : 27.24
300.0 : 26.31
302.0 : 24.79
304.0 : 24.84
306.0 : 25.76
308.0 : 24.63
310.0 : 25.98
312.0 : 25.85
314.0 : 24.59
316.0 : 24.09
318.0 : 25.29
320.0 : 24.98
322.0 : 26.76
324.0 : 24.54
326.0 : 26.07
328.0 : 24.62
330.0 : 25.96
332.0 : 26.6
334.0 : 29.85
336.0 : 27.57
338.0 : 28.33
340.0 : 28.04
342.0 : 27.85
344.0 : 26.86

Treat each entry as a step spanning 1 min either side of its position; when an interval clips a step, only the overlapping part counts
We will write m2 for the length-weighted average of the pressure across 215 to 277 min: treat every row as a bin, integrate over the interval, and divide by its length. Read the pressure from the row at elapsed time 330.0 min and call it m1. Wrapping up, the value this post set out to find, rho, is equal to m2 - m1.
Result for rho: -1.8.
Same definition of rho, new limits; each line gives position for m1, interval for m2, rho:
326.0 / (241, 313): -2.0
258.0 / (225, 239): -0.6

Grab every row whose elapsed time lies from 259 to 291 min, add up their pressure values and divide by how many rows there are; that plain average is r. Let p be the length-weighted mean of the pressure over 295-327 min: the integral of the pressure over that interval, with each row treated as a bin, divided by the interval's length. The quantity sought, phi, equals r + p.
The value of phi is 48.1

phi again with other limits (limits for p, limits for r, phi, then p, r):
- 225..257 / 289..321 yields 49.9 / 24.9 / 25.0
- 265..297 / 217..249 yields 47.7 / 23.1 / 24.6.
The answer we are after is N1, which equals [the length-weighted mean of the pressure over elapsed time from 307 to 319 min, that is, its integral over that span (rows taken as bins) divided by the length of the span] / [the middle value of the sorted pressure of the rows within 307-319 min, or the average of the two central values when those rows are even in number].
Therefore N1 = 1.00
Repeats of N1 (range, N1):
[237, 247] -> 0.99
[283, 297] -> 1.01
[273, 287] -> 1.02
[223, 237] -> 0.99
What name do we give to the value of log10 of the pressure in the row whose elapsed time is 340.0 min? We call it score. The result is 1.45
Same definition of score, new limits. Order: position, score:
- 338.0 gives 1.45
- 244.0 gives 1.40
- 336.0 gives 1.44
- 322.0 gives 1.43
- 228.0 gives 1.39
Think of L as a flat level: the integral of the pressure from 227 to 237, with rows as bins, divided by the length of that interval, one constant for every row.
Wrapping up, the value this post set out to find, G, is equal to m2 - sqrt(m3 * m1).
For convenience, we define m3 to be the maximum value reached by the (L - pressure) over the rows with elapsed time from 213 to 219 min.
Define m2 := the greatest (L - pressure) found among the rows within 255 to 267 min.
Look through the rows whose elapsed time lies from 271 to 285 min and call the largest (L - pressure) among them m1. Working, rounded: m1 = 3.4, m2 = 2.6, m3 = 1.8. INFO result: 0.1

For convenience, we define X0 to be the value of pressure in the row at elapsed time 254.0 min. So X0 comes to 24.8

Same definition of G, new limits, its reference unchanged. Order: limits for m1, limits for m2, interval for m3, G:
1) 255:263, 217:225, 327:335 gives 0.6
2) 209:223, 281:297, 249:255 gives 2.2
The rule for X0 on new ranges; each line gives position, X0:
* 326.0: 26.07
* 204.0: 21.64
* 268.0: 20.62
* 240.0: 23.66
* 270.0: 24.53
